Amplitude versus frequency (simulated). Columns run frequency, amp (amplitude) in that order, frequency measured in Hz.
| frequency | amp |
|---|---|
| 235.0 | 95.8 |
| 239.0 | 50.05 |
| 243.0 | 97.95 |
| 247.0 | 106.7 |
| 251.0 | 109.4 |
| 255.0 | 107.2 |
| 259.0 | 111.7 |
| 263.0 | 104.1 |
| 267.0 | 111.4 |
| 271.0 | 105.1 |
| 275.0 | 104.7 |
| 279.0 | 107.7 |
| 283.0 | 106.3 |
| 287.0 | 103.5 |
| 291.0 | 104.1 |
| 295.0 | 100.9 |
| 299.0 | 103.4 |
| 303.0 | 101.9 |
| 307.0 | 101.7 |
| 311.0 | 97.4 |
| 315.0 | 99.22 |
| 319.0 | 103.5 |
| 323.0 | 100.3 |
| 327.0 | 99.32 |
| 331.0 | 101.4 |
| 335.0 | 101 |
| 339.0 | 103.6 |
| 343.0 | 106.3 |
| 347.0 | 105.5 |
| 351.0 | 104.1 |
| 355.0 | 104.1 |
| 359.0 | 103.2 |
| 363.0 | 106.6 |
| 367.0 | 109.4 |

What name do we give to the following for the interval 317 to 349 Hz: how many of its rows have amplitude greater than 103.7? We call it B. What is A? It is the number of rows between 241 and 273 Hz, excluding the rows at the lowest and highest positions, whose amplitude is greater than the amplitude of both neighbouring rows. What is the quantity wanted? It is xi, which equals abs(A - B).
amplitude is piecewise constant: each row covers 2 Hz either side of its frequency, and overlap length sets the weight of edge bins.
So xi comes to 1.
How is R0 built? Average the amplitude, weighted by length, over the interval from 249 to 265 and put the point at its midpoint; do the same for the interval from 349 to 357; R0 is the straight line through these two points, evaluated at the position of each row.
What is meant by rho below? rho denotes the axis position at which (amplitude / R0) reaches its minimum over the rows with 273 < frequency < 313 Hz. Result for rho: 311.0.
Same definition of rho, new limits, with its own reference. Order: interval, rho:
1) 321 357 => 327.0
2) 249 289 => 263.0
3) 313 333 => 315.0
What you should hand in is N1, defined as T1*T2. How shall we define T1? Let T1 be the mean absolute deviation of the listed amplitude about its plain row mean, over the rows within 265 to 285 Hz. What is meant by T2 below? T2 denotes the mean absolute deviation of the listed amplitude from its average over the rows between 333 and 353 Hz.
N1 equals 2.9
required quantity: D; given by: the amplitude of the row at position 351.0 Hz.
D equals 104.1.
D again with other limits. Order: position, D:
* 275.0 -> 104.7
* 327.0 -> 99.32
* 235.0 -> 95.8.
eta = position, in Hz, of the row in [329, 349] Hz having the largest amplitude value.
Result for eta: 343.0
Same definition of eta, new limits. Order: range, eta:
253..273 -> 259.0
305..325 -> 319.0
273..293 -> 279.0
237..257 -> 251.0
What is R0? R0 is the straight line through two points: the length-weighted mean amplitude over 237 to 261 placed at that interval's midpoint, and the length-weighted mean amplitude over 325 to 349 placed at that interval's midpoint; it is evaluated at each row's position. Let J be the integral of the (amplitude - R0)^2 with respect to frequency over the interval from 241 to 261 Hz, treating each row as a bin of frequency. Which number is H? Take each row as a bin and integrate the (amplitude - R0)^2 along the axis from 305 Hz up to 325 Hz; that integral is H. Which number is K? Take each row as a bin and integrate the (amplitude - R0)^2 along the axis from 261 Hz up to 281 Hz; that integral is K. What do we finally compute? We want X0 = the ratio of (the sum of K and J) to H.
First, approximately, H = 103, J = 2109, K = 1431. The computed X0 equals 34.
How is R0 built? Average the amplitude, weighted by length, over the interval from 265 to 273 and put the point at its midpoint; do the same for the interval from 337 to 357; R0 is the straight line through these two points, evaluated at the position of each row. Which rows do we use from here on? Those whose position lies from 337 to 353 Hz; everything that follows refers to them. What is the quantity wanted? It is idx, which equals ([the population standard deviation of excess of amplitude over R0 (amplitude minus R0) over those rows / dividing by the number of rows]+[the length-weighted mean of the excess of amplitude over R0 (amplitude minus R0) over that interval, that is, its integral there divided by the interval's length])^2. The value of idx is 1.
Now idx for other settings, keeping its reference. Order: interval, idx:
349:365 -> 3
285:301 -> 9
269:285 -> 0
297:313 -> 12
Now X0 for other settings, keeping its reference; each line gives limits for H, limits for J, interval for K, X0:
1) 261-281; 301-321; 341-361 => 0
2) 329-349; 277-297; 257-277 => 35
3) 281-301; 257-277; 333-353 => 5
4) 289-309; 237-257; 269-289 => 92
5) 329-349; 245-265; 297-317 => 33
